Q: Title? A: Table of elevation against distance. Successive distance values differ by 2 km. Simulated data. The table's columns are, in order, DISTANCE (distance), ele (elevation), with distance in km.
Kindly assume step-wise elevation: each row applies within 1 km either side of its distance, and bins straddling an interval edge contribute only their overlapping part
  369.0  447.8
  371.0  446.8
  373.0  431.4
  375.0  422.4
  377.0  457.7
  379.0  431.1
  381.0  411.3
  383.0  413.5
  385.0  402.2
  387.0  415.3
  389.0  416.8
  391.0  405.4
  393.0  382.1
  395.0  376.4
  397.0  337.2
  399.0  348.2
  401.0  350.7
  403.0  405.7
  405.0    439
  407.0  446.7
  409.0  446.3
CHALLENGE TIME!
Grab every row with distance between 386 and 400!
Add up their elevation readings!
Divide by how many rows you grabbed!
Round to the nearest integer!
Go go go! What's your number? 383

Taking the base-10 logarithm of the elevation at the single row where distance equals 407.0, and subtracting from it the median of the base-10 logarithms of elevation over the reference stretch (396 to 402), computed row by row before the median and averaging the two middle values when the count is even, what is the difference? 0.11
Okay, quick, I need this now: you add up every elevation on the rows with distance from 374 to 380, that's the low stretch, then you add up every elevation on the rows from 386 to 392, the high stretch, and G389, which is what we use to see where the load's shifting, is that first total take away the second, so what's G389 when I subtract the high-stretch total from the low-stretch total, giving 74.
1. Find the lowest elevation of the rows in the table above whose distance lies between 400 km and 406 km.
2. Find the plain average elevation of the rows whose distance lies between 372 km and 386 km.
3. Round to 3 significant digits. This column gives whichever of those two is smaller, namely 351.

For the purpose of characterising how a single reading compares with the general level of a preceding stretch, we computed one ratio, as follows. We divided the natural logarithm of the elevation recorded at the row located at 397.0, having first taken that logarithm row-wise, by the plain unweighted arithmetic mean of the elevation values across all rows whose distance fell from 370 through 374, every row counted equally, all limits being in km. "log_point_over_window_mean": 0.0133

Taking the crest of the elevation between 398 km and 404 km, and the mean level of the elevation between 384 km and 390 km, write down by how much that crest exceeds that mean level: -6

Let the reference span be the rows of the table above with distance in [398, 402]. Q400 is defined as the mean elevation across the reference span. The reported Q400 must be 349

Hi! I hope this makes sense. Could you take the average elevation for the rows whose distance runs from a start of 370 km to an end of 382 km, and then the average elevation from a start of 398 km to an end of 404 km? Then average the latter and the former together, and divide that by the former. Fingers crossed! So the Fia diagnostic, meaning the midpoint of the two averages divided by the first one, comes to 0.92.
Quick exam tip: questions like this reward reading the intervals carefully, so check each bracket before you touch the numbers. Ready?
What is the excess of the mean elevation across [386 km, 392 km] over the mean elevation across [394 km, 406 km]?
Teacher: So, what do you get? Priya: 36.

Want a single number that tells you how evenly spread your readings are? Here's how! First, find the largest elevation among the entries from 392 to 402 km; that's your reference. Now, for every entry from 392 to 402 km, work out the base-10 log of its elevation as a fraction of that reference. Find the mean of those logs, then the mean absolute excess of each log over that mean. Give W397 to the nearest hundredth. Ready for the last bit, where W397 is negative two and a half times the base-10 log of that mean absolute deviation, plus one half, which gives 4.77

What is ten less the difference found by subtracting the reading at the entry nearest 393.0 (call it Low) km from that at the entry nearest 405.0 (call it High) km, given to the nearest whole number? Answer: -47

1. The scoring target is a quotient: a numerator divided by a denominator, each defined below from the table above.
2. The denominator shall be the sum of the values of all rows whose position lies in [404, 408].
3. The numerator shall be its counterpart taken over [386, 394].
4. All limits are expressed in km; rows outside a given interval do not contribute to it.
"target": 1.8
